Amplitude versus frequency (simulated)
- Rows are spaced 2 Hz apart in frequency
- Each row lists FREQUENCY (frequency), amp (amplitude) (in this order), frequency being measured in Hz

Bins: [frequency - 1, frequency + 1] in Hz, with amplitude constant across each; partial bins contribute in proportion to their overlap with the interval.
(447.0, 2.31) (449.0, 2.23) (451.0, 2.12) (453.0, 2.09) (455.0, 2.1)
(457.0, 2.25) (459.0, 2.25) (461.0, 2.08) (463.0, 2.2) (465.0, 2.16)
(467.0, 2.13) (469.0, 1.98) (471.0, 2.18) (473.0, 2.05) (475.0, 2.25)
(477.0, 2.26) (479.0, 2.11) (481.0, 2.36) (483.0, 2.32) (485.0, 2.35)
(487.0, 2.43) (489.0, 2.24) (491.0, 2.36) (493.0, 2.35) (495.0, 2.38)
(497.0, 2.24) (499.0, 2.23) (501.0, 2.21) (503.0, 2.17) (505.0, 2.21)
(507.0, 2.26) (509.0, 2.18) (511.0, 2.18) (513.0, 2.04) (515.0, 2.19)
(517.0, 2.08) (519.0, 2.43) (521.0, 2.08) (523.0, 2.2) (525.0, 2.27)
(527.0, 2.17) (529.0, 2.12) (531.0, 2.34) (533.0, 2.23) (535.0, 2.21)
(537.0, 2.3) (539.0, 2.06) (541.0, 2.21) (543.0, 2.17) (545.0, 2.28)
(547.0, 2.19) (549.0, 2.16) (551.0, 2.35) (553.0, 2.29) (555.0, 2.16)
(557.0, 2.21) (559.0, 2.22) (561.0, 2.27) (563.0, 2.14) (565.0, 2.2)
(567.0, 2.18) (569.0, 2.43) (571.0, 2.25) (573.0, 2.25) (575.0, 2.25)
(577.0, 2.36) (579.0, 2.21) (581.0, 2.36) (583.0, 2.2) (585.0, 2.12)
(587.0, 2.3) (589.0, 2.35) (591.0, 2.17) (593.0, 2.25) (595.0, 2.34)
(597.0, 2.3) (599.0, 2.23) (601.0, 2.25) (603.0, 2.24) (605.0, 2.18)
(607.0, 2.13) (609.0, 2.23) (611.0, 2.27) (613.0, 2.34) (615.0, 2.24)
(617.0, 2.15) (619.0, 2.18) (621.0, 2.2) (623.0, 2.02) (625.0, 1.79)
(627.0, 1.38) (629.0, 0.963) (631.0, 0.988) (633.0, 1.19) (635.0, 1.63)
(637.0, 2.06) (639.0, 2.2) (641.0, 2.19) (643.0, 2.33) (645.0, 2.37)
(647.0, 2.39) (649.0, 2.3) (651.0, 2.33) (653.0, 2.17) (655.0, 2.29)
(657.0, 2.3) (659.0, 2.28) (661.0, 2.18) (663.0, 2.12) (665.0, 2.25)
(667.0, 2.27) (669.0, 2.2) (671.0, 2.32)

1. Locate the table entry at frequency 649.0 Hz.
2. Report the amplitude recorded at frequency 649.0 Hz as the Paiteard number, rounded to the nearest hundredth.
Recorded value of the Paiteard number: 2.30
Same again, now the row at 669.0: 2.20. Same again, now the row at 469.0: 1.98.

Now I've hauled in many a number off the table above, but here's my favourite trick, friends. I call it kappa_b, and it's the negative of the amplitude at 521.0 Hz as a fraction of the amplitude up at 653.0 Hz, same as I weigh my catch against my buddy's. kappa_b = -0.96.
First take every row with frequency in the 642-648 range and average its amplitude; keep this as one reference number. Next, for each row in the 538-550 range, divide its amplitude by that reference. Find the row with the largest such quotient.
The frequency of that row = 545.0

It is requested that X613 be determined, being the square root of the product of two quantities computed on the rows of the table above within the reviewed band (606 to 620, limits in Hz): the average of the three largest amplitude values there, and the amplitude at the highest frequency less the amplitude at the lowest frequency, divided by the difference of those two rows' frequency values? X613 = 0.10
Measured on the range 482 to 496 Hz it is 0.11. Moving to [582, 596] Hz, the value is 0.16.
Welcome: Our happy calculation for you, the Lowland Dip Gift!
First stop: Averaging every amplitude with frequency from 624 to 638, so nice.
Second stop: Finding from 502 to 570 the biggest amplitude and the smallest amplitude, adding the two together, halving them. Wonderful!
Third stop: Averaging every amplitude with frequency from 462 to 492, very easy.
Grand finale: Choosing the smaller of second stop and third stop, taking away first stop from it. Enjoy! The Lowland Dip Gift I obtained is 0.8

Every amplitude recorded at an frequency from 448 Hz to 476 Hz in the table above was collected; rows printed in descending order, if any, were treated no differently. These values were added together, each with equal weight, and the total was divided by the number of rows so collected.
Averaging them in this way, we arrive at 2.15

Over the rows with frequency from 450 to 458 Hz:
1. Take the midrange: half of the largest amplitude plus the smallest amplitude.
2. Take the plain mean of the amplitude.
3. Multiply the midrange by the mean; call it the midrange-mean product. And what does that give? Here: 4.6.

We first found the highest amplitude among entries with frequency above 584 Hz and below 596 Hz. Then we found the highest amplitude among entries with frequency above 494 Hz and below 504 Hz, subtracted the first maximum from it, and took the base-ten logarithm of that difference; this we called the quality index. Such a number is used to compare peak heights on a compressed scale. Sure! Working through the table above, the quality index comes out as -1.52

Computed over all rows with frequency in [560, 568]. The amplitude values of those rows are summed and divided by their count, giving 2.20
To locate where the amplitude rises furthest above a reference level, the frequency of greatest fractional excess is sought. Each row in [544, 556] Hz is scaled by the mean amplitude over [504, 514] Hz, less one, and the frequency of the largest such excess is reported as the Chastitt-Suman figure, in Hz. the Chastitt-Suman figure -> 551.0 Hz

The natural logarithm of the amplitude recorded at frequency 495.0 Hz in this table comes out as 0.867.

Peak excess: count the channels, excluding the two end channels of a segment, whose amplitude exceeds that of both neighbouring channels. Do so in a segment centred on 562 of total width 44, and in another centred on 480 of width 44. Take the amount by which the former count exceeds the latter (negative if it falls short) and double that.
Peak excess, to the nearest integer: 0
